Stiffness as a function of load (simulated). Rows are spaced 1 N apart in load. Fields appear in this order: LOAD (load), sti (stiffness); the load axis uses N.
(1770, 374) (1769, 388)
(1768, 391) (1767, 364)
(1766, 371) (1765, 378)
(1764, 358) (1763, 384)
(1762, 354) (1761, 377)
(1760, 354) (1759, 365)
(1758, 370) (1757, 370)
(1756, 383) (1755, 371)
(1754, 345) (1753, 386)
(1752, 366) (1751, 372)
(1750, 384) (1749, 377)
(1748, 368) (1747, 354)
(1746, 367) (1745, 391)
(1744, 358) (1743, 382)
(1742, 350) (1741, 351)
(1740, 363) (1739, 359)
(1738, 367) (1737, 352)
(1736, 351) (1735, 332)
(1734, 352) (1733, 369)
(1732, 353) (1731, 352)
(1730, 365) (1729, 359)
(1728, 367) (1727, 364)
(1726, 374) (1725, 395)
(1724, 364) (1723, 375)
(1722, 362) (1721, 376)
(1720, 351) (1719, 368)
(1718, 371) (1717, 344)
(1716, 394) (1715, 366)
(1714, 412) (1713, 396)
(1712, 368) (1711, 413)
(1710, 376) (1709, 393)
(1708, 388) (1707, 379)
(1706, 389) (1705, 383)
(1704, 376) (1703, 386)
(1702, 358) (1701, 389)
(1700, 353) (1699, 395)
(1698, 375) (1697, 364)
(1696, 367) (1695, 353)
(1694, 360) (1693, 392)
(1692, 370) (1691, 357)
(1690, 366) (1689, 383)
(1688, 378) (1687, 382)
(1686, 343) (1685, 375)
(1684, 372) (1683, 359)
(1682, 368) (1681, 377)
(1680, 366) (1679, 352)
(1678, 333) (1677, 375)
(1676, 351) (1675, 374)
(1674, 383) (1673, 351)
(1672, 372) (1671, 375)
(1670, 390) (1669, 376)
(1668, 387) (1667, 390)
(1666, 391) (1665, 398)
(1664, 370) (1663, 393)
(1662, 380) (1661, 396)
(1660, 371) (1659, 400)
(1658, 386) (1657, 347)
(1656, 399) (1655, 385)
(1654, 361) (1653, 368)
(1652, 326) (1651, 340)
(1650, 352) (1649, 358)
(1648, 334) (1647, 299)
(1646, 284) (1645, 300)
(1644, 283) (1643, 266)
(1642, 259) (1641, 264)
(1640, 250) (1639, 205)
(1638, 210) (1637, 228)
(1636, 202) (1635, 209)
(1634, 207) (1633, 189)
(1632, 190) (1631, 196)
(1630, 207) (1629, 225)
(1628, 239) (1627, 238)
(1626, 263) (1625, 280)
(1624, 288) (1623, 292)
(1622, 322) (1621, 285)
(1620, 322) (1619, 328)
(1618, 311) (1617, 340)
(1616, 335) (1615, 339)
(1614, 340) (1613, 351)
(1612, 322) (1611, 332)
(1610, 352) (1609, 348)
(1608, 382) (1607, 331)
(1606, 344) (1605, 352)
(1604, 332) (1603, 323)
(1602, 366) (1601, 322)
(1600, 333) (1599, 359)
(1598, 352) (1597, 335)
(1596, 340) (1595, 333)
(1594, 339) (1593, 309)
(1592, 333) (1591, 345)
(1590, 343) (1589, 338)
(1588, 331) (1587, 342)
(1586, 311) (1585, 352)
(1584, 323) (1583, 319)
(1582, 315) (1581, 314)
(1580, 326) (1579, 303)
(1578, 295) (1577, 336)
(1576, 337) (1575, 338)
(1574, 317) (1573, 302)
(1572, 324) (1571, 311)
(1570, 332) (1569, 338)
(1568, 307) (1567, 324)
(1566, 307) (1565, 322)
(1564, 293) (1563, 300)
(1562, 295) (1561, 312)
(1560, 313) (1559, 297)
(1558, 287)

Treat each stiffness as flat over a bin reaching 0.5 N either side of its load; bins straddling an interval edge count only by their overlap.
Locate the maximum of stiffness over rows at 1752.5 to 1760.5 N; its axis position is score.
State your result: 1753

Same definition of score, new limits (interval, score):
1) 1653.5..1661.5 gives 1659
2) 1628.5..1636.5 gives 1629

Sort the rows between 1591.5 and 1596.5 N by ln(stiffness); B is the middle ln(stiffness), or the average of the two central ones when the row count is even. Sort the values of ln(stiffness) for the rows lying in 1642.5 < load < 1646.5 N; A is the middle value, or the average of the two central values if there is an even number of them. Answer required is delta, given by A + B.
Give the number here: 11.5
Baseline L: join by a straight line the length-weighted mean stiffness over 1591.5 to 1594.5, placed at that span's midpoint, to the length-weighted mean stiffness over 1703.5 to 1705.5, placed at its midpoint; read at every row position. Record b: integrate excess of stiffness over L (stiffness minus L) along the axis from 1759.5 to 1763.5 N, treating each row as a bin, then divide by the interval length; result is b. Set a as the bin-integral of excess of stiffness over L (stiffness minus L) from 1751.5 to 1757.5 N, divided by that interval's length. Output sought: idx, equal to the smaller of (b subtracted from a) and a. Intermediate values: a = -33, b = -39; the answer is -33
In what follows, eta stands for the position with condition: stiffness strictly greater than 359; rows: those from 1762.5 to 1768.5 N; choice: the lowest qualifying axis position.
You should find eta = 1763 N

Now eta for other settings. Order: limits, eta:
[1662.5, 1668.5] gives 1663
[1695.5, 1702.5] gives 1696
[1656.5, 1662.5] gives 1658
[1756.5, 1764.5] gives 1757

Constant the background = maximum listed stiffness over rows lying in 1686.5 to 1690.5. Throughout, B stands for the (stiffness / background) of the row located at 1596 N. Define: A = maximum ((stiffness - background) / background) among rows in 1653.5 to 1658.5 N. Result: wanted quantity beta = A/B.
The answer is 0.05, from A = 0.04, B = 0.89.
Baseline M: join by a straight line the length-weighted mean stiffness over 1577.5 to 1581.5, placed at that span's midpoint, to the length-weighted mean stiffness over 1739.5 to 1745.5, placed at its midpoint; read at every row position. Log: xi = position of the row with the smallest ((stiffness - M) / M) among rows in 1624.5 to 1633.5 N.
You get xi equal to 1633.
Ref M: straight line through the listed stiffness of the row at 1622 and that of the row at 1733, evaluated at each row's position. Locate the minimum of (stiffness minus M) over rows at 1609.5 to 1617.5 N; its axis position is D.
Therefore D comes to 1612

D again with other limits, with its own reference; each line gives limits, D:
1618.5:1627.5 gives 1627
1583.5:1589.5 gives 1586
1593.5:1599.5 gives 1595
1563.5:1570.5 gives 1564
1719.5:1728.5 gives 1720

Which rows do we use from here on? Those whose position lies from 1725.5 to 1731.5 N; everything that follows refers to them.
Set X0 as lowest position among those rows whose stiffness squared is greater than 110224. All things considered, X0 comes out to 1726 N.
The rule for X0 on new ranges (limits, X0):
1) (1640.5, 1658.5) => 1648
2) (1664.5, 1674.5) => 1665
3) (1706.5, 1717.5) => 1707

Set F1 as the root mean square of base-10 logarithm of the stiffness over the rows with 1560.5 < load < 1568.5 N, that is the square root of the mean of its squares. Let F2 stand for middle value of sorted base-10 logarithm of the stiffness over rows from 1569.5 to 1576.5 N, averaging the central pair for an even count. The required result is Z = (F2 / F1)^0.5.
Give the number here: 1.00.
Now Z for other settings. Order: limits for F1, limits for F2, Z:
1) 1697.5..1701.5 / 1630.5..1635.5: 0.94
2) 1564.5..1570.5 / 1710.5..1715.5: 1.02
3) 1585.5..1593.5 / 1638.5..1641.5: 0.98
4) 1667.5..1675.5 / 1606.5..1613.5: 0.99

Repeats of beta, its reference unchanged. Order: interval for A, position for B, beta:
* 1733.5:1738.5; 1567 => -0.05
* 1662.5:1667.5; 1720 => 0.04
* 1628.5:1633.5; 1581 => -0.50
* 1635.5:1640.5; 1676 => -0.38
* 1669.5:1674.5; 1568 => 0.02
